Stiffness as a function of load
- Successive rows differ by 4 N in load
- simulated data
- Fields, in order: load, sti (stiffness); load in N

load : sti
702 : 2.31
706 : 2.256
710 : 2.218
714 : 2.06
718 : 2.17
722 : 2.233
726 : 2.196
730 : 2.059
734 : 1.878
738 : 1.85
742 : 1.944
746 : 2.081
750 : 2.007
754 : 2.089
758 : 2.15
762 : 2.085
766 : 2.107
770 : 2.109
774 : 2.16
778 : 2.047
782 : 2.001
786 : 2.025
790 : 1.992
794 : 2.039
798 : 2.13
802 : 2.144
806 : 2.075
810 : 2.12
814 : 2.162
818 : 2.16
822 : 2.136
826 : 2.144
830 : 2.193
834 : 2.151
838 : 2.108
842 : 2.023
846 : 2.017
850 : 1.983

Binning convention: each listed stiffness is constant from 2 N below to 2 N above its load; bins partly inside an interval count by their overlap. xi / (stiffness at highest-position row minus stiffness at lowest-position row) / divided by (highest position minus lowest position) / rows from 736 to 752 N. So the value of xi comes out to 0.0131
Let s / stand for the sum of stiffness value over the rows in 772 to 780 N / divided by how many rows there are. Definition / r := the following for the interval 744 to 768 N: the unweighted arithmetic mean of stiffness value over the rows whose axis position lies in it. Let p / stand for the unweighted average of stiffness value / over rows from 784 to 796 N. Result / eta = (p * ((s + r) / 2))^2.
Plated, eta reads 17.9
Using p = 2.02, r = 2.09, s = 2.10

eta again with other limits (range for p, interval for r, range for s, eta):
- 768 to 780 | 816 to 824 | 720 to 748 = 19.4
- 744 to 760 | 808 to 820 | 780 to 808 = 19.2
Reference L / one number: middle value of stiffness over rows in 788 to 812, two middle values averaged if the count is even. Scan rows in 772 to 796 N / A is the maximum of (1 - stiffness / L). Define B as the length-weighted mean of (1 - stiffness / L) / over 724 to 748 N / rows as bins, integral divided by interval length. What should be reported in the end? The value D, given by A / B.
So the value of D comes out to 1.1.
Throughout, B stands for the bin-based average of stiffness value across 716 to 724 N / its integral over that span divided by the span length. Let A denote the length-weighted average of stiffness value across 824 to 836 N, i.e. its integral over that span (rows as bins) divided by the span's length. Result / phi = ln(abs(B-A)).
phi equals -3.2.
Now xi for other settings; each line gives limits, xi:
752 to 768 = 0.0015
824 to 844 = -0.0076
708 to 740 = -0.0131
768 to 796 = -0.0029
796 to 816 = 0.0020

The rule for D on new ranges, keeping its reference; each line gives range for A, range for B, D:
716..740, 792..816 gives -17.5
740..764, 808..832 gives -2.8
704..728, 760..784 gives 3.0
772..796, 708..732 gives -1.8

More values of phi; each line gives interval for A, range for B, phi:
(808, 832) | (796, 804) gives -4.2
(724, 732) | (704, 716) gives -3.0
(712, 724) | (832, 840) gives -3.7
